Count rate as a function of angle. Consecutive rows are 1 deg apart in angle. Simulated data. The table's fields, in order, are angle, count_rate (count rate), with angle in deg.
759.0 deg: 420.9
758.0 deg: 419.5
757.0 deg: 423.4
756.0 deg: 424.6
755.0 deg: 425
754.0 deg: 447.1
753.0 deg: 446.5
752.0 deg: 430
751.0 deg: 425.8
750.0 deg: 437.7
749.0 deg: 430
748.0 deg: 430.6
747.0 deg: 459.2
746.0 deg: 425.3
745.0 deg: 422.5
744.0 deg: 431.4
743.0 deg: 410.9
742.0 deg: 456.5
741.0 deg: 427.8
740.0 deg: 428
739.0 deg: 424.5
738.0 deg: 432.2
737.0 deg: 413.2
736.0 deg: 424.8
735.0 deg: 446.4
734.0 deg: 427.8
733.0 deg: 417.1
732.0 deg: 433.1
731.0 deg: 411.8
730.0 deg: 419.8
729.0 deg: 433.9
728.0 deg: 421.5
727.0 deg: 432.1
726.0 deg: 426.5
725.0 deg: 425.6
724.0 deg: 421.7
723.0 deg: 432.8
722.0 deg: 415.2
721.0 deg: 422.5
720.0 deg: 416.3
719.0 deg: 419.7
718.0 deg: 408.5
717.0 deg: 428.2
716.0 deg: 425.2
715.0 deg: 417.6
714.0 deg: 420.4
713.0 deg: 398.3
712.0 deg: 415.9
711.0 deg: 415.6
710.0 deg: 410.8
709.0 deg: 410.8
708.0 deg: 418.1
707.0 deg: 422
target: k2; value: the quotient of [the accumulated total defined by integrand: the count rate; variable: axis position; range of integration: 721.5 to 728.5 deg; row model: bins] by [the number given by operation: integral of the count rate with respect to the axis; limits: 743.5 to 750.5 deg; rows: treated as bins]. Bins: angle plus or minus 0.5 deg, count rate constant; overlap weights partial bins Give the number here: 0.98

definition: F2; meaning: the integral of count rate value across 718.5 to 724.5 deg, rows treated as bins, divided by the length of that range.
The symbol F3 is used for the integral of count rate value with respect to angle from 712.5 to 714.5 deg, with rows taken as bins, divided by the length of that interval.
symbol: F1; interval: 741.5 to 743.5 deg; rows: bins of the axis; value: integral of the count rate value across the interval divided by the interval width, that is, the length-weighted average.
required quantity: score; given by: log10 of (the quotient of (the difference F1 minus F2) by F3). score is -1.52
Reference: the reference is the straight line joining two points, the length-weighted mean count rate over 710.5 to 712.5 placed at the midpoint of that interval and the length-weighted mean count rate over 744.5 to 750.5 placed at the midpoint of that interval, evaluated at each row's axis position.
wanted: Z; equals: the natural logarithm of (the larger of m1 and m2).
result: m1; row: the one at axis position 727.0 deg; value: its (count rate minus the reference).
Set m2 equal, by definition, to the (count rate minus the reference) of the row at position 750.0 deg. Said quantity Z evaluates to 2.1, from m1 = 8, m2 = 2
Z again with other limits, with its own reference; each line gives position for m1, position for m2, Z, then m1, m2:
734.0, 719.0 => -0.7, 1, 0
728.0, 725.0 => 1.1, -3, 3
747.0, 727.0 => 3.2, 25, 8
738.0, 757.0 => 1.0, 3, -16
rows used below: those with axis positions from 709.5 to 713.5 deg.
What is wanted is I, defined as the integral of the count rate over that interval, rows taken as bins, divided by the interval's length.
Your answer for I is 410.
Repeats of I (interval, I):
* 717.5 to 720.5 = 415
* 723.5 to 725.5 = 424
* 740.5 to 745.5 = 430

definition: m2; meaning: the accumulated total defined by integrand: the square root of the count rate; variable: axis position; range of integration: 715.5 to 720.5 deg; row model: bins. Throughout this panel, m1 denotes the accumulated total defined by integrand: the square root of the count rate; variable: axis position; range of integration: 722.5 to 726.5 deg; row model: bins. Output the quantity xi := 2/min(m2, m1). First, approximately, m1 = 83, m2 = 102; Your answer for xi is 0.024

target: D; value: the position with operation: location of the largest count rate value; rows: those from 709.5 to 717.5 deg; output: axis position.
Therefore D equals 717.0 deg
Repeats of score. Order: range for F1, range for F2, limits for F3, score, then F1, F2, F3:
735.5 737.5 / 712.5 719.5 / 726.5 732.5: -2.29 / 419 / 417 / 425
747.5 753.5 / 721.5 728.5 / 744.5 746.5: -1.70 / 433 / 425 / 424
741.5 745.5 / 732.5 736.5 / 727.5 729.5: -2.52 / 430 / 429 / 428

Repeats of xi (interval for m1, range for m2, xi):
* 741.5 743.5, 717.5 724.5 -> 0.048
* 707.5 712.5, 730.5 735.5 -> 0.020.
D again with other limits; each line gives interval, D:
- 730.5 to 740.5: 735.0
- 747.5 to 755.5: 754.0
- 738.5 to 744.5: 742.0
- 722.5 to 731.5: 729.0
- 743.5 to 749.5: 747.0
